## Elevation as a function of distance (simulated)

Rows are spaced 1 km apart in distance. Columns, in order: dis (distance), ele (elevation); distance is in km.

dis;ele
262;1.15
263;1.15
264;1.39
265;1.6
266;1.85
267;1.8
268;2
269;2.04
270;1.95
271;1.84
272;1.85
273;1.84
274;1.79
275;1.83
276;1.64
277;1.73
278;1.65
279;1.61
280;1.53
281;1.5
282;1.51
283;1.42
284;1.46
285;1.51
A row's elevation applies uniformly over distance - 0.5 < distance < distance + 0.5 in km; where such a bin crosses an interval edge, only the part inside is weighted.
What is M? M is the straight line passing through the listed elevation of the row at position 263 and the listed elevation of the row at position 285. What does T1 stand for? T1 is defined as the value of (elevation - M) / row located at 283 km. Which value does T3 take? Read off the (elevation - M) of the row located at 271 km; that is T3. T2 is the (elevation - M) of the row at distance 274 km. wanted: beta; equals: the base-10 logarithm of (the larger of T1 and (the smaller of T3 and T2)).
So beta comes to -0.34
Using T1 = -0.06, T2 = 0.46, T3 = 0.56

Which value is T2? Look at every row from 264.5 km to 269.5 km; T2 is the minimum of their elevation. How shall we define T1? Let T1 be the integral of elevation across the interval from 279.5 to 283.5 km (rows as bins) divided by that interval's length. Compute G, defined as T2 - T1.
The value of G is 0.1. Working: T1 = 1.49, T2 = 1.6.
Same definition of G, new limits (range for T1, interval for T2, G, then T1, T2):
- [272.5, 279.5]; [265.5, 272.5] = 0.1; 1.73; 1.8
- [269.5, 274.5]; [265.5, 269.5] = -0.1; 1.85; 1.8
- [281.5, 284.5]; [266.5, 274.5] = 0.3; 1.46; 1.79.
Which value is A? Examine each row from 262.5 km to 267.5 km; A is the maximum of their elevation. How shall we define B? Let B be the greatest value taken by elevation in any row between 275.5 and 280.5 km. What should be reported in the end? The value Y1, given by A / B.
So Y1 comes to 1.07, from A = 1.85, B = 1.73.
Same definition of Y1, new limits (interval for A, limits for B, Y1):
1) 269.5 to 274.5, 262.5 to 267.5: 1.05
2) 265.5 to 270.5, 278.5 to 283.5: 1.27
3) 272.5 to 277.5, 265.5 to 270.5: 0.90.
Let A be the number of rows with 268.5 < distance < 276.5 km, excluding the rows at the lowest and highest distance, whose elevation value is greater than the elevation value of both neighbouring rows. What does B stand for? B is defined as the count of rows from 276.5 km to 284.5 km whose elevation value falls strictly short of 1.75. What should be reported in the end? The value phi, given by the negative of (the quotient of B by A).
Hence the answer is -4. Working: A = 2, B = 8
